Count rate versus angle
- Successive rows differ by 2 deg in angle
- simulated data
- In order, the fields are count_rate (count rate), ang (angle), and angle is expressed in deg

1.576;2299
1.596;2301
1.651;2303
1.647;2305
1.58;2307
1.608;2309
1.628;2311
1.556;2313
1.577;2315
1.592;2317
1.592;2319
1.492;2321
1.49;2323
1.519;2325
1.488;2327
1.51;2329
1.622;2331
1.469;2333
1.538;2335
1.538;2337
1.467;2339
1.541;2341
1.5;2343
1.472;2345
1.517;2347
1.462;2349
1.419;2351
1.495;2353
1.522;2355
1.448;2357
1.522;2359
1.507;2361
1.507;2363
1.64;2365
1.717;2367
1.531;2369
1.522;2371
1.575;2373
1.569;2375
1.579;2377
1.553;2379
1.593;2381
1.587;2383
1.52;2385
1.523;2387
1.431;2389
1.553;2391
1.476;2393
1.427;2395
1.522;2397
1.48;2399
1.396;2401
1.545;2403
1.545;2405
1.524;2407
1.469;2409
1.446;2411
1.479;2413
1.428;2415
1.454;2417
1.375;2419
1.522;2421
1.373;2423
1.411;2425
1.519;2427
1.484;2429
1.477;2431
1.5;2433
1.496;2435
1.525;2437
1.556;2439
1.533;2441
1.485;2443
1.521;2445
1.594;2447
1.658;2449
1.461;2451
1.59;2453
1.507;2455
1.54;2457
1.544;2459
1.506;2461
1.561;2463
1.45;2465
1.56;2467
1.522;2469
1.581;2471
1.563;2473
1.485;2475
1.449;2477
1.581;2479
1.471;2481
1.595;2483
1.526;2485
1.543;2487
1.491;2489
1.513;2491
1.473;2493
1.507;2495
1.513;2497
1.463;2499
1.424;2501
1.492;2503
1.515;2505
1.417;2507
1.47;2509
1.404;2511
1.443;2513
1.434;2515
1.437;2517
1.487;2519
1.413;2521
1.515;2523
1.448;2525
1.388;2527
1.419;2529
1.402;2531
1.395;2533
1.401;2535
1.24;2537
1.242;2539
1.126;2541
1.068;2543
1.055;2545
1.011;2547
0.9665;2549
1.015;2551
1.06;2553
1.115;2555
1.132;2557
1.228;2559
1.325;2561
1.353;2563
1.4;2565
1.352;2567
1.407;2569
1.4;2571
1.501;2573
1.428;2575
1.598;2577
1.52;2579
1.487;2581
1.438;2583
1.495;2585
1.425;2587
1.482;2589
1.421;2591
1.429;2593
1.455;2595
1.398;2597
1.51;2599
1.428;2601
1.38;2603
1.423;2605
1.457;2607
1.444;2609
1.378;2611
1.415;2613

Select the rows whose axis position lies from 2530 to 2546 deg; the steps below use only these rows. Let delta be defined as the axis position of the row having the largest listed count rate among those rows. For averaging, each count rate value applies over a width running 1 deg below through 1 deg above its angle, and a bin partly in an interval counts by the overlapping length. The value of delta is 2531 deg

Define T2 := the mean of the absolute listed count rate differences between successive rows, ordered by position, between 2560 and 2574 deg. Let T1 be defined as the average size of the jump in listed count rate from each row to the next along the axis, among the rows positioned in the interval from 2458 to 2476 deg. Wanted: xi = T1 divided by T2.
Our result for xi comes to 1.3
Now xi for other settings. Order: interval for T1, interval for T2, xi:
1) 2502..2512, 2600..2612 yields 1.5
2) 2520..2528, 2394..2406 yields 1.0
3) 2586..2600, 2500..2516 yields 1.1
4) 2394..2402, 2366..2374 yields 0.9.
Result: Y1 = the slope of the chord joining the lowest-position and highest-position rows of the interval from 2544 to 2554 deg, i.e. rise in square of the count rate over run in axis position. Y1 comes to 0.001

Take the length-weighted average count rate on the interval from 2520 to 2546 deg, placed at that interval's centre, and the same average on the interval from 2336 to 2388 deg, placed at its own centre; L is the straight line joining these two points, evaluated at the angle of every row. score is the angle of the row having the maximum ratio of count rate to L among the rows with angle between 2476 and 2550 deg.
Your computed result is 2483 deg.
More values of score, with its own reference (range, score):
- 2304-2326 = 2305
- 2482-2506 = 2483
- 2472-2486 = 2483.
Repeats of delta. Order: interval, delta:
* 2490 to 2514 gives 2505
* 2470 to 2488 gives 2483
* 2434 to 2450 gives 2449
